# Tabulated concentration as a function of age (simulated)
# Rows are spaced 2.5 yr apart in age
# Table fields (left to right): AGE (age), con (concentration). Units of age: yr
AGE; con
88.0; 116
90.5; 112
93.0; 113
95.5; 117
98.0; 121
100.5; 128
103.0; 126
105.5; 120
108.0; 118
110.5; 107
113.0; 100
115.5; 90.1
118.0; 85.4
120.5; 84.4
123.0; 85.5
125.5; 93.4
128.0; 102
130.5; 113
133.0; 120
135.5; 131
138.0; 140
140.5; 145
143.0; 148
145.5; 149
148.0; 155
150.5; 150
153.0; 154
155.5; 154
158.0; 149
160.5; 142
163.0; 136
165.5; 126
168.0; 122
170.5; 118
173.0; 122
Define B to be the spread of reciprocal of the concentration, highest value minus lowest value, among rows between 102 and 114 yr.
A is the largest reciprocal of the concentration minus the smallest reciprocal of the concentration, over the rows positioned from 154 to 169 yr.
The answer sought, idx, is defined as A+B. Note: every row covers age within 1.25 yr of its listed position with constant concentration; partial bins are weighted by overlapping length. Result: 0.0038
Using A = 0.0017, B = 0.0021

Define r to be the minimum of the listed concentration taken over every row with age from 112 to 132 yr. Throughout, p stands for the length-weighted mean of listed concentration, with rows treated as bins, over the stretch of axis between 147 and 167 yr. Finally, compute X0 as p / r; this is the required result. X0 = 1.7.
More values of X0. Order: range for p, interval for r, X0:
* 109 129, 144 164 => 0.7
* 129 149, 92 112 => 1.3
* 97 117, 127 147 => 1.1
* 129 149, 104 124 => 1.6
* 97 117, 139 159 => 0.8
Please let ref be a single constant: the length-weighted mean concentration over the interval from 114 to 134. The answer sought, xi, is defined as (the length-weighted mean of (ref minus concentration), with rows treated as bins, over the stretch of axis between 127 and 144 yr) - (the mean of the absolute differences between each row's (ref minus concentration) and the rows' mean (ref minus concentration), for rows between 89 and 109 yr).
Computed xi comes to -36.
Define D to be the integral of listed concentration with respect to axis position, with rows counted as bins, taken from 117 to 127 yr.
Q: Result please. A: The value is 876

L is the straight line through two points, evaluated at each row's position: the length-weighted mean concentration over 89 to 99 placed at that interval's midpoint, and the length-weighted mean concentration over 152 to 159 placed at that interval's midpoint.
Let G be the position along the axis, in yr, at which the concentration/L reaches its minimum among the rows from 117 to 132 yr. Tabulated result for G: 120.5 yr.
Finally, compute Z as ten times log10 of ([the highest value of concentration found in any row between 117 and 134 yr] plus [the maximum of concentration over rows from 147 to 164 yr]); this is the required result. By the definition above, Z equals 24.4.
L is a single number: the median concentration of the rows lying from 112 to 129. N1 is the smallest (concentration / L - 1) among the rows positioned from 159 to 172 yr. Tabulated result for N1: 0.3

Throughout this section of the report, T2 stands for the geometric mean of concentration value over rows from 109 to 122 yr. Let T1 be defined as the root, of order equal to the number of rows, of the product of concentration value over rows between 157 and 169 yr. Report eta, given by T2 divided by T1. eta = 0.7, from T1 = 135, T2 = 93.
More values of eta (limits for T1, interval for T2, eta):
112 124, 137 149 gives 1.7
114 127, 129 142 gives 1.5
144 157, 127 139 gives 0.8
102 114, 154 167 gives 1.2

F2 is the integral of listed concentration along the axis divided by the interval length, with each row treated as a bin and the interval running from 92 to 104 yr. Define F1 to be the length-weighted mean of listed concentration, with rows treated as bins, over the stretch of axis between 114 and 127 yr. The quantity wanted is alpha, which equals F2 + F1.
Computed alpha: 209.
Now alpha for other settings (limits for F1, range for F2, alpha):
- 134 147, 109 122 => 236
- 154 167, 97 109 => 264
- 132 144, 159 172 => 266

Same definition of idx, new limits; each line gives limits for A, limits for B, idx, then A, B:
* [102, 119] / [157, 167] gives 0.0050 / 0.0038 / 0.0012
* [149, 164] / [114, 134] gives 0.0044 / 0.0009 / 0.0035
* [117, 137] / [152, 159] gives 0.0044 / 0.0042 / 0.0002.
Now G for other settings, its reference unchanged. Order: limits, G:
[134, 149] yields 135.5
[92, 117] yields 115.5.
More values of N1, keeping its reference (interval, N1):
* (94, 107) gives 0.3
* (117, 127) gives -0.1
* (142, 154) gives 0.6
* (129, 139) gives 0.3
